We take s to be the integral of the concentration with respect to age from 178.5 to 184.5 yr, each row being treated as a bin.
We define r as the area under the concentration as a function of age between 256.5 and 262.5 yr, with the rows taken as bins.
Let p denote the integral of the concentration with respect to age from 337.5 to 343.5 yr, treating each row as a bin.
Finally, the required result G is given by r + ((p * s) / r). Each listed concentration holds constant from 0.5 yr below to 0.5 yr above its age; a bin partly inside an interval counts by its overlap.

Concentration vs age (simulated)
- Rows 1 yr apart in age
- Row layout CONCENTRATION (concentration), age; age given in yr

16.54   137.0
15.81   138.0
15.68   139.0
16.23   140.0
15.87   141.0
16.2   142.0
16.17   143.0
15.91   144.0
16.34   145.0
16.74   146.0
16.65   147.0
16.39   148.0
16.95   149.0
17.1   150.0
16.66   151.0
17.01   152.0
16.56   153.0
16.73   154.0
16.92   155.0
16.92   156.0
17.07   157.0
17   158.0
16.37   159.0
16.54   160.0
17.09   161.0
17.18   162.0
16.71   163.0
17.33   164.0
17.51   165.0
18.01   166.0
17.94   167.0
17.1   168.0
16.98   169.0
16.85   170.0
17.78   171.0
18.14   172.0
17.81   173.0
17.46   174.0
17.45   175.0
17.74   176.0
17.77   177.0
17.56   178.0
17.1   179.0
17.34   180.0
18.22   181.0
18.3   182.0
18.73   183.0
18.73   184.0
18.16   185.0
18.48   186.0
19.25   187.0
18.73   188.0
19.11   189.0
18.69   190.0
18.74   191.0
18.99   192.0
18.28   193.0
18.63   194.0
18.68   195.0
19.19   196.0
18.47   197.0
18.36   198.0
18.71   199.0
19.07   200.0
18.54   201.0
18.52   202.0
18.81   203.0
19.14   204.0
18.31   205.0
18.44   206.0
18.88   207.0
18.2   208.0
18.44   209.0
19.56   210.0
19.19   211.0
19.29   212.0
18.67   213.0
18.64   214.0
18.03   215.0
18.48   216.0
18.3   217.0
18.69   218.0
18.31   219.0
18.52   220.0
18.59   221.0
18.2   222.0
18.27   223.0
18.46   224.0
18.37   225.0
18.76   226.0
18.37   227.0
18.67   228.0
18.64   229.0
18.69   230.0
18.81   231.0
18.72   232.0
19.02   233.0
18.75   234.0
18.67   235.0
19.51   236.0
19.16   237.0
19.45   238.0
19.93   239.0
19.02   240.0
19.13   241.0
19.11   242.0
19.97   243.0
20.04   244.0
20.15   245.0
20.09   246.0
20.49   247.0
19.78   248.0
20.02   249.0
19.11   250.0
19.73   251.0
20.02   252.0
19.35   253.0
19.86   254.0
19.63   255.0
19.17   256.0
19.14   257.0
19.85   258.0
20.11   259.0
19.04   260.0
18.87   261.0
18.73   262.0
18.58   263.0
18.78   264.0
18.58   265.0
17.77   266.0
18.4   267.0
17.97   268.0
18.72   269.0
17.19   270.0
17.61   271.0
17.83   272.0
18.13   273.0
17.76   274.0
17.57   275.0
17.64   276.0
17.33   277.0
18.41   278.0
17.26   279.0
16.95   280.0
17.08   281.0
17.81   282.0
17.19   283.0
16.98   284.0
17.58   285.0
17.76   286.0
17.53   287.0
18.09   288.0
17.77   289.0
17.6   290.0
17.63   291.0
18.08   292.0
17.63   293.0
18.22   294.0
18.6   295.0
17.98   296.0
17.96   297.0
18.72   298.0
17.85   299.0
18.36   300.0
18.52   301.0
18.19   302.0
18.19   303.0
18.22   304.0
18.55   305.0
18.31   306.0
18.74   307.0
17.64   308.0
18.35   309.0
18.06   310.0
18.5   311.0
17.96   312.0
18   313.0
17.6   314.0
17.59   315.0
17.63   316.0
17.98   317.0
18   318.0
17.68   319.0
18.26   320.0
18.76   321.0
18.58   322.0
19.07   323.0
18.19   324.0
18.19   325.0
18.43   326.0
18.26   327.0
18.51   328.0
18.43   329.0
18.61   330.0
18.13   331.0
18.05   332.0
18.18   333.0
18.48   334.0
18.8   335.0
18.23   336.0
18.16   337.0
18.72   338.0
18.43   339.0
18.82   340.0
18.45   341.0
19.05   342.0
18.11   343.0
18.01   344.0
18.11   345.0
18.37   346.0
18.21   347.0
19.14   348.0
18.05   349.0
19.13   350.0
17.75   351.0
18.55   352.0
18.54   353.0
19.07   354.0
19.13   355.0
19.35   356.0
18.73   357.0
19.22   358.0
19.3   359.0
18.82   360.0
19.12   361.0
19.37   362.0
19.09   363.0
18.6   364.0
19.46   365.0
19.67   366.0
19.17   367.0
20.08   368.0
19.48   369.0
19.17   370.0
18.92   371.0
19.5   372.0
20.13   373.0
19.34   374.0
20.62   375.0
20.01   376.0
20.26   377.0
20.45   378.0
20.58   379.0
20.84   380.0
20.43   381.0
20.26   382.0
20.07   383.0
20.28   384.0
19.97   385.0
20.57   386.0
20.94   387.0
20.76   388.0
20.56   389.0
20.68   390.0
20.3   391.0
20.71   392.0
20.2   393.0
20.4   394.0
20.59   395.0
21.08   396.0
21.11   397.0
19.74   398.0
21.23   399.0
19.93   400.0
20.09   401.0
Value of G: 220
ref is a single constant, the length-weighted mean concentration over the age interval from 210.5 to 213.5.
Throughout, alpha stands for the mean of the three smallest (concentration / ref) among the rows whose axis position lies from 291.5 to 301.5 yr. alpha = 0.935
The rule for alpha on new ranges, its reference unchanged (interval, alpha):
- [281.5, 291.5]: 0.905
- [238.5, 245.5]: 1.002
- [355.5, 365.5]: 0.983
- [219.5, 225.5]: 0.960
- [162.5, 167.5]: 0.902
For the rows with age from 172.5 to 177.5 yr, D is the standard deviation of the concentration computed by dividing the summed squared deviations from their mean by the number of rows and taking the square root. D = 0.16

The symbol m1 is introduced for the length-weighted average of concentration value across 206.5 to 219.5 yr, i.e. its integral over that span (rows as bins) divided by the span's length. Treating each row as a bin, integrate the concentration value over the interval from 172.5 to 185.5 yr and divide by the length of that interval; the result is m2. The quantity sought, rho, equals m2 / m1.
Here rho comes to 0.96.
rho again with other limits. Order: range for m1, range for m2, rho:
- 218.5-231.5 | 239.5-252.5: 1.07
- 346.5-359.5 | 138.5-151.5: 0.87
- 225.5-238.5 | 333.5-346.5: 0.98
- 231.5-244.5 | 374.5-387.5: 1.06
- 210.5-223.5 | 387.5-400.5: 1.11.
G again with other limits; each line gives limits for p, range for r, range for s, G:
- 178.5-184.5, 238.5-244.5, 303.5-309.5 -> 219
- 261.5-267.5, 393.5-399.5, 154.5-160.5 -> 214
